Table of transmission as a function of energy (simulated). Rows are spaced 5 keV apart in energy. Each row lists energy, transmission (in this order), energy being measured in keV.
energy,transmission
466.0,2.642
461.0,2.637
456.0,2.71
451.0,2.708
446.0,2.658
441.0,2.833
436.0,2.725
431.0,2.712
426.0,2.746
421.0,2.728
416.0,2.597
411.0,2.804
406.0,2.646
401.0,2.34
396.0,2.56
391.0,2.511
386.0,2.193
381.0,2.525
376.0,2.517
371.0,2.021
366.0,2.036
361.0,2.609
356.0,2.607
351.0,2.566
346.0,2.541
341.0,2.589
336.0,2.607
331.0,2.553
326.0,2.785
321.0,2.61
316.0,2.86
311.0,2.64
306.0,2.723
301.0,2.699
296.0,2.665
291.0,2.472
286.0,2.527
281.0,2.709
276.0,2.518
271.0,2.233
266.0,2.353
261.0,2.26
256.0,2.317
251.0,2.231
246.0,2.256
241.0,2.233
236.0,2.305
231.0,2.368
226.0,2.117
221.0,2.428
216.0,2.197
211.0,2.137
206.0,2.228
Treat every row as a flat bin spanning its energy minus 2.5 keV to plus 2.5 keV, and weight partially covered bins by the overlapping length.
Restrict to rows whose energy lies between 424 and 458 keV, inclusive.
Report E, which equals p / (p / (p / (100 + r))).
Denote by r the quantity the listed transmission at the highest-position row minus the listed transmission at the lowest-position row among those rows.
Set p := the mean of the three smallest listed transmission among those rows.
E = 0.0269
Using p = 2.69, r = -0.04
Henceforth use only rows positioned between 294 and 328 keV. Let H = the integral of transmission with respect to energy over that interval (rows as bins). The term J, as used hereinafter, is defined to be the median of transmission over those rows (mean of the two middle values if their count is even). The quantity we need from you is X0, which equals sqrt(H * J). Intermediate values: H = 92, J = 2.7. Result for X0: 15.8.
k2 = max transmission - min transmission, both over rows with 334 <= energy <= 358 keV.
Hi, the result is 0.07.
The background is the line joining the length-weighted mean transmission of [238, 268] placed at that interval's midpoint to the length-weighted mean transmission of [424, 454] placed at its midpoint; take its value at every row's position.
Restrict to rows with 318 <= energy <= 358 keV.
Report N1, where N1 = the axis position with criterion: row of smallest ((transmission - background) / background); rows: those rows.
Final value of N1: 346.0 keV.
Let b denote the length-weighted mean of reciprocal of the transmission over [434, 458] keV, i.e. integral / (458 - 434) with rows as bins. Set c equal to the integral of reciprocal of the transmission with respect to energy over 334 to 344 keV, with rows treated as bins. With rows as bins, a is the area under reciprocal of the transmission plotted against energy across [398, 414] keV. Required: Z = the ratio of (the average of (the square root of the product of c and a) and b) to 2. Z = 1.3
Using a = 6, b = 0.367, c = 3.9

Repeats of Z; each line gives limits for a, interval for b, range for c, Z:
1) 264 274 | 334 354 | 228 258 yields 2.0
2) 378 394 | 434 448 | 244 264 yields 2.0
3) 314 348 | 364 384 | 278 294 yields 2.3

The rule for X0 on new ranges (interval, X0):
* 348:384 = 14.8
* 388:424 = 15.6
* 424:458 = 15.9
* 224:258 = 13.2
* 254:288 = 13.9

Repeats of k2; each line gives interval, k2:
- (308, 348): 0.32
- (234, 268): 0.12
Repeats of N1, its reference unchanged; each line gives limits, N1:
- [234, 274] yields 271.0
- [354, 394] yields 371.0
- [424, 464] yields 461.0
